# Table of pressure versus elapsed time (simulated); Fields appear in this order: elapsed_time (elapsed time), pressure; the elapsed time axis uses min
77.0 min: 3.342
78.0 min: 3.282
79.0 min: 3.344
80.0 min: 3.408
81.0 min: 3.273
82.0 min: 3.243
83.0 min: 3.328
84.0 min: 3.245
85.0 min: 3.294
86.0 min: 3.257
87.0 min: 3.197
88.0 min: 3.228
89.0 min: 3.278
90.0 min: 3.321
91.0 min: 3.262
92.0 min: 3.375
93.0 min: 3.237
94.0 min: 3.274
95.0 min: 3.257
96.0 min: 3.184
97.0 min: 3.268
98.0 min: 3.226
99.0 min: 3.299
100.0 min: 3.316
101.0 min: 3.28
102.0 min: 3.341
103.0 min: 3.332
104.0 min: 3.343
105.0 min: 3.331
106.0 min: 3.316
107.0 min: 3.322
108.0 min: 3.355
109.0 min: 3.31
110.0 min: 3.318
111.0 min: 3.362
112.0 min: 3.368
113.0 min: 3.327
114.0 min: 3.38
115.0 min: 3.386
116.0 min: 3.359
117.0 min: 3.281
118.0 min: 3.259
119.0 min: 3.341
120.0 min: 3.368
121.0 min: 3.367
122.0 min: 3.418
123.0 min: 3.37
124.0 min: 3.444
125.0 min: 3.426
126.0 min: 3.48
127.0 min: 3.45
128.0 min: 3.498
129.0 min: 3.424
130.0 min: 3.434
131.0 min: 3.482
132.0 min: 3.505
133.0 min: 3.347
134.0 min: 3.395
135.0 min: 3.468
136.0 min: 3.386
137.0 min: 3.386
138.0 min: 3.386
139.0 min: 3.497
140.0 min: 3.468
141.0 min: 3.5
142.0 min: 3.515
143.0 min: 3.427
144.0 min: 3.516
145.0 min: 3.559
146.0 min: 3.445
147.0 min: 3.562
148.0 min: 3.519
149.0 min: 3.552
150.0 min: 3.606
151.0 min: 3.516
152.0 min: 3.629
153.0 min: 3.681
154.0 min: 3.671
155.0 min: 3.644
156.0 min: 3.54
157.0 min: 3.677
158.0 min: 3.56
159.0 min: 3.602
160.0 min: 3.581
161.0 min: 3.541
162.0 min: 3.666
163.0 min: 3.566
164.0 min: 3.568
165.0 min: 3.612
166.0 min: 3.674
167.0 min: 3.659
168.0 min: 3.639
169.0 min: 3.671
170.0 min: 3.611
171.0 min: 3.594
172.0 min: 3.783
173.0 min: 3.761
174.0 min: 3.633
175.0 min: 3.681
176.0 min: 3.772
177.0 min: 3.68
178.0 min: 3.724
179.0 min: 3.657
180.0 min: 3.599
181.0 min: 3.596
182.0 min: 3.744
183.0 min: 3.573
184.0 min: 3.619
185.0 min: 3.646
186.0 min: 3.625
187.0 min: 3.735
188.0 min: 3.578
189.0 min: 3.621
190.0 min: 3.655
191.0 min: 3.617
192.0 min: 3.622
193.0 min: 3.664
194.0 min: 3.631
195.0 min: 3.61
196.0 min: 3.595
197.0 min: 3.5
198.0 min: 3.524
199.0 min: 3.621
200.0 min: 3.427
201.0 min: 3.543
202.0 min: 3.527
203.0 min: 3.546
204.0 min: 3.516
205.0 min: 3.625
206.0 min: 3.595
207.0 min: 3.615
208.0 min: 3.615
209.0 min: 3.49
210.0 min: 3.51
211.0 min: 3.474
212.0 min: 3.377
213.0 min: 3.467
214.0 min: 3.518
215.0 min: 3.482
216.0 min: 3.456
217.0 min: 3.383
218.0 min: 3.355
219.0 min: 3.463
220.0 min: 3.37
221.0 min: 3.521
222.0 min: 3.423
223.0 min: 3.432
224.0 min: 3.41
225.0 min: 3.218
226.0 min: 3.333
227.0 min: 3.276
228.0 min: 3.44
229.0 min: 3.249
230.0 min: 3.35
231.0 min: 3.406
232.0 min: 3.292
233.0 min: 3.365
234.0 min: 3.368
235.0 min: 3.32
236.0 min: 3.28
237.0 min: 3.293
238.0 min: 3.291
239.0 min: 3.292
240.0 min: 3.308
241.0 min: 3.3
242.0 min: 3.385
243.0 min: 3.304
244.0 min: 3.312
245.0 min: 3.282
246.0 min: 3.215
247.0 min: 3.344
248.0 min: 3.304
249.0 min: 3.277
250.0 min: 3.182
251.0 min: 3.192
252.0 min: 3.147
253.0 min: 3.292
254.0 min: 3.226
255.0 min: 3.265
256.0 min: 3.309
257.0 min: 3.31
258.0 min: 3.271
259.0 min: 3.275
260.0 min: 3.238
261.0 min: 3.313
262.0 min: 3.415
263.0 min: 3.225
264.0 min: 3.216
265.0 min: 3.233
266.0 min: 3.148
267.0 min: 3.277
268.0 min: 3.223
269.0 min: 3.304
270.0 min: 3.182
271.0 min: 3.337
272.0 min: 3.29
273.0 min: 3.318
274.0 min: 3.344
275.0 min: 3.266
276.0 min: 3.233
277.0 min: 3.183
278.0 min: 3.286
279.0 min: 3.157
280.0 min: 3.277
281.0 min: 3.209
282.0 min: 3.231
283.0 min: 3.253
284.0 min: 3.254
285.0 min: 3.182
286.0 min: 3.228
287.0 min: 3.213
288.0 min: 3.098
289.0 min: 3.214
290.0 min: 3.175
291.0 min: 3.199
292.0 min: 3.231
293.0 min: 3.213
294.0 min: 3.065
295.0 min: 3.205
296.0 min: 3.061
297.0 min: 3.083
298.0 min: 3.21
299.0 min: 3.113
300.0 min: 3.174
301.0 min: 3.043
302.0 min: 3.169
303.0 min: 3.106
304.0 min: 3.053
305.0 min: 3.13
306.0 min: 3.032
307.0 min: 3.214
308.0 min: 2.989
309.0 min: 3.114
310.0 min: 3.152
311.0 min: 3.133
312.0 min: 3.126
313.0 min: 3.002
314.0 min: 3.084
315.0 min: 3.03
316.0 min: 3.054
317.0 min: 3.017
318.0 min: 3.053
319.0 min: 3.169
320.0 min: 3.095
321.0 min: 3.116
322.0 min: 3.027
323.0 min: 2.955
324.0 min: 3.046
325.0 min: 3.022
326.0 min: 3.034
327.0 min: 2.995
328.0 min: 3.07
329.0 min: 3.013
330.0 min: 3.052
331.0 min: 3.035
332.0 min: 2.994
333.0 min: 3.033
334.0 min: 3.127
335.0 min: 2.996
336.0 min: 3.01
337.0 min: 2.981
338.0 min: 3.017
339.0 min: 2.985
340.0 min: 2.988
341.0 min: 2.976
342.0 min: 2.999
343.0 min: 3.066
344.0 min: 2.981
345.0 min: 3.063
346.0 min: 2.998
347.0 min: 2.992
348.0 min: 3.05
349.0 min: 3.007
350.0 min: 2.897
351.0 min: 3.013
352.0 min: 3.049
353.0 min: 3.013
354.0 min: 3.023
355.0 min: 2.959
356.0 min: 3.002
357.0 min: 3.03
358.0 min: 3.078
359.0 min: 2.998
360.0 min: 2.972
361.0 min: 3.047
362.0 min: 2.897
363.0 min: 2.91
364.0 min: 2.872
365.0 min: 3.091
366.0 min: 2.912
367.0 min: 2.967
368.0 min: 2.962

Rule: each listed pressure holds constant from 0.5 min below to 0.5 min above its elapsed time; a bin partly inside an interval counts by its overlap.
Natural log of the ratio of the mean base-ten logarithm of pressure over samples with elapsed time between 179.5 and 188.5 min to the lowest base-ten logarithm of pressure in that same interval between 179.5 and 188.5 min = 0.013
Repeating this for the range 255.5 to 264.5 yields 0.018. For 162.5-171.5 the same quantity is 0.012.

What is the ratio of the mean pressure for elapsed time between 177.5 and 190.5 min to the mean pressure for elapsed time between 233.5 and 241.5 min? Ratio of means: 1.10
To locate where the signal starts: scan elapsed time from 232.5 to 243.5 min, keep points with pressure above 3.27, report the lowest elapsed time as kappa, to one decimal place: 233.0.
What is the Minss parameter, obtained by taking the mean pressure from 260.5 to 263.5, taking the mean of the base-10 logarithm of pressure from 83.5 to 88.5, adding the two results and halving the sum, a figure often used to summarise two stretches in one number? 1.91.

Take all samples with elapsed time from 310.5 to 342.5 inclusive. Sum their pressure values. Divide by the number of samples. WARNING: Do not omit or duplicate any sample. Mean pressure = 3.04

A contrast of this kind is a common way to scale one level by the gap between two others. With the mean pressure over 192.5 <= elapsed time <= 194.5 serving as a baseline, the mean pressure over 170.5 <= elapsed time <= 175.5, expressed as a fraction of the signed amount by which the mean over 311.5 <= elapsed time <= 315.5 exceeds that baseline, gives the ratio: -6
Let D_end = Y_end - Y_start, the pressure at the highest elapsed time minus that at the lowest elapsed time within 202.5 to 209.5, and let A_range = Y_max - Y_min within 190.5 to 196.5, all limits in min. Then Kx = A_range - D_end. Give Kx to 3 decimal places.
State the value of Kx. 0.125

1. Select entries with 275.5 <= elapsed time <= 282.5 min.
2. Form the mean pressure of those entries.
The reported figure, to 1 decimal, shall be 3.2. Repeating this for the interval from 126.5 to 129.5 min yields 3.5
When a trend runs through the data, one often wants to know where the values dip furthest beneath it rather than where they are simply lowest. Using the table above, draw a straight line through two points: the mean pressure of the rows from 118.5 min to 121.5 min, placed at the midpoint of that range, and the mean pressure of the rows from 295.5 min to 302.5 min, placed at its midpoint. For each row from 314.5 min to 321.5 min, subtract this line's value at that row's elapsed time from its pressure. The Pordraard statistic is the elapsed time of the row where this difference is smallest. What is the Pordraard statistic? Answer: 317.0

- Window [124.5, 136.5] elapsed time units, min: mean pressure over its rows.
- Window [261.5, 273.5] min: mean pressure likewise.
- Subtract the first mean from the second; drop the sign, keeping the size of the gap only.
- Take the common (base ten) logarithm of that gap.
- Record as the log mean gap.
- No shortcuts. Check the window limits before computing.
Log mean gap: -0.75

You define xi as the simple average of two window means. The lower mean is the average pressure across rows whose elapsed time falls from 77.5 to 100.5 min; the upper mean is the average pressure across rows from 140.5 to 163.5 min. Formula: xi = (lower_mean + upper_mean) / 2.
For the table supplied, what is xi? 3.42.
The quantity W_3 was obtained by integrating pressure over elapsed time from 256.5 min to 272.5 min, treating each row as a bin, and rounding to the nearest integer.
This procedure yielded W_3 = 52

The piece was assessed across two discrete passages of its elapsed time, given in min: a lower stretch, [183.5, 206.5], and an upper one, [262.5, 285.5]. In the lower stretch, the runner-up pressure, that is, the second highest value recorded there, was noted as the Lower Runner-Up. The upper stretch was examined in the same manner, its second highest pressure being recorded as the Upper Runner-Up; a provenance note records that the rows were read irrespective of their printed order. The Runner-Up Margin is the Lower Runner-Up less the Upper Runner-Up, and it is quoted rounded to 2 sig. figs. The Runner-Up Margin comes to 0.33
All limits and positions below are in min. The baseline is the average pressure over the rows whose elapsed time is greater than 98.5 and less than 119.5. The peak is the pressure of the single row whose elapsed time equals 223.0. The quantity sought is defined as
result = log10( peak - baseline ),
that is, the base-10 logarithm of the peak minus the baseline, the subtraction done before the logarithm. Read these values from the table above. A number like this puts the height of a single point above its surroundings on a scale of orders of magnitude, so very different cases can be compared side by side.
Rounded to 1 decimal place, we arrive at -1.0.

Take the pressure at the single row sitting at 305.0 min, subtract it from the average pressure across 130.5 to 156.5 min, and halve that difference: 0.19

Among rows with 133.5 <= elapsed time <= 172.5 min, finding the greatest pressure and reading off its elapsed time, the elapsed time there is 172.0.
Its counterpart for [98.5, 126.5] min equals 126.0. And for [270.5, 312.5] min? 274.0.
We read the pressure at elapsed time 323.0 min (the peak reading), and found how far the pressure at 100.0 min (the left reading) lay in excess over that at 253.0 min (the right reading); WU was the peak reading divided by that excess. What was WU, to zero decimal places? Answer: 123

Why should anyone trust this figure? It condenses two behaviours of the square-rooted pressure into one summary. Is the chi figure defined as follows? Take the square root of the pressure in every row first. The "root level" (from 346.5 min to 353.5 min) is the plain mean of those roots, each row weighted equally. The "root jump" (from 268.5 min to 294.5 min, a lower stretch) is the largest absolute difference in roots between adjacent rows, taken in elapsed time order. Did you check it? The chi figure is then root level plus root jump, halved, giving 0.888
